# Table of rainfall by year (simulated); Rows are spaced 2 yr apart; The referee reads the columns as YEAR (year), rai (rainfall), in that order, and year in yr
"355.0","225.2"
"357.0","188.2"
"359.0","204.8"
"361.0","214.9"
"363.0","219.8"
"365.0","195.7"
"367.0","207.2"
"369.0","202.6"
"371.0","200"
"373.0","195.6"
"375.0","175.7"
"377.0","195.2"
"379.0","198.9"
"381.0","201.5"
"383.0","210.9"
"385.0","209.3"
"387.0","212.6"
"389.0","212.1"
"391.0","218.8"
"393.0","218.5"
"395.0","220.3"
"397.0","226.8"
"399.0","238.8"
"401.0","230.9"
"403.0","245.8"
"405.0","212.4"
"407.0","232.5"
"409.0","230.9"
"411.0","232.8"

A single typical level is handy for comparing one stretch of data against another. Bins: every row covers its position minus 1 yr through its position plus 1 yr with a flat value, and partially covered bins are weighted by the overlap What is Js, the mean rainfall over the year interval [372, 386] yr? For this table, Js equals 198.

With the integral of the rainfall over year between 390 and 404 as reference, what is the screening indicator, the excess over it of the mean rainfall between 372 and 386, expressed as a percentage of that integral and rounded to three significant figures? -93.8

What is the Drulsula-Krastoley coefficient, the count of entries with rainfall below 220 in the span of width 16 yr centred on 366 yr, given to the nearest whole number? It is 8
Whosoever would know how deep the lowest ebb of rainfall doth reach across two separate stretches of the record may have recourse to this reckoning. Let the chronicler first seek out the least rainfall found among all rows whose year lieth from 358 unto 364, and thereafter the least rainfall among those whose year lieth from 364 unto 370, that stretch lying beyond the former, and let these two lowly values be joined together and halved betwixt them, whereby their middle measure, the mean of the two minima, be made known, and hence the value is 200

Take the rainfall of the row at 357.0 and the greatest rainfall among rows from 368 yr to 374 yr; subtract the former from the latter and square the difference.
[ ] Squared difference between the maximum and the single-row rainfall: 207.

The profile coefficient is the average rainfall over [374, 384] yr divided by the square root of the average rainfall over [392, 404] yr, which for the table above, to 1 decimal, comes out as 12.9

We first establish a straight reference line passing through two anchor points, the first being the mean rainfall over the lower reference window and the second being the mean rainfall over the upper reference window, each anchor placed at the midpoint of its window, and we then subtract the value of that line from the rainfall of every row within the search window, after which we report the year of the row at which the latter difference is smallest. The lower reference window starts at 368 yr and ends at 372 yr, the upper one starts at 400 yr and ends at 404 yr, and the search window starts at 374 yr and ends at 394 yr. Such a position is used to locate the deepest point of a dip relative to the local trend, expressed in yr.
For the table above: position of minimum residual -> 375.0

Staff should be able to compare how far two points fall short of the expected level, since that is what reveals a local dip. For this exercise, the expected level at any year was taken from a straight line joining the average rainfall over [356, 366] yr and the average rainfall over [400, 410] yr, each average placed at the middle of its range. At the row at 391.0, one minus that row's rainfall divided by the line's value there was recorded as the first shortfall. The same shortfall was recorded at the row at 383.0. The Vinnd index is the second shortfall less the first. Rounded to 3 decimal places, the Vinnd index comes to 0.015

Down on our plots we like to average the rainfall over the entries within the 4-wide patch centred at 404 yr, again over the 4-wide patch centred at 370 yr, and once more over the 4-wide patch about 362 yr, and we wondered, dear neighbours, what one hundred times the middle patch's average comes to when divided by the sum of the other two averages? 45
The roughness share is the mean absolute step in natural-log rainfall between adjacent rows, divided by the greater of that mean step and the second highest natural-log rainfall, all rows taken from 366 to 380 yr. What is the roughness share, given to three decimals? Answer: 0.009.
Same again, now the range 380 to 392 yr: 0.004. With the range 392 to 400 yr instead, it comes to 0.005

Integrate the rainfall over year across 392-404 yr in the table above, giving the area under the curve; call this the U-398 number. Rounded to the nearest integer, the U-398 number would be 2762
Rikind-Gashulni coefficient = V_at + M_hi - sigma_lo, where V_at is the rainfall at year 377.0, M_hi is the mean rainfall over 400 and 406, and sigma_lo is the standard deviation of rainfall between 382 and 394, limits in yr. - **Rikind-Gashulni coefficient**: 421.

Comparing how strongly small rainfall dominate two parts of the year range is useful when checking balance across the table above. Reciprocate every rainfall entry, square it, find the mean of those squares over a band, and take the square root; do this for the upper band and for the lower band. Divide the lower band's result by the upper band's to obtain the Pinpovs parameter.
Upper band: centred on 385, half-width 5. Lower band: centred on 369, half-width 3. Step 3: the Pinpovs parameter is 1.03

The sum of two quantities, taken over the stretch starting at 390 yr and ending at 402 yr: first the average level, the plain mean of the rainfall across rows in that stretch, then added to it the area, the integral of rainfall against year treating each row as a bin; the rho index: 2934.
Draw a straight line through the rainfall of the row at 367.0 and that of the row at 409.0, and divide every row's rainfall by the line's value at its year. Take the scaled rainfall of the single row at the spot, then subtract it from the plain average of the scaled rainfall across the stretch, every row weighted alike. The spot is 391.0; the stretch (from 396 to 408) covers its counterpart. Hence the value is 0.028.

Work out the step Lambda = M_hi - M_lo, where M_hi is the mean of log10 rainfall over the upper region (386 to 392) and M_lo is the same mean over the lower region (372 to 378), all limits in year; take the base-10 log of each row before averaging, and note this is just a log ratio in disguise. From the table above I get 0.056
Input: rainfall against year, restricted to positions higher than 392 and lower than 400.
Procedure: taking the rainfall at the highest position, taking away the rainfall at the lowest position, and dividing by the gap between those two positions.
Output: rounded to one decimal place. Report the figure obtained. 3.4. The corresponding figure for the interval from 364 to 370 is 1.7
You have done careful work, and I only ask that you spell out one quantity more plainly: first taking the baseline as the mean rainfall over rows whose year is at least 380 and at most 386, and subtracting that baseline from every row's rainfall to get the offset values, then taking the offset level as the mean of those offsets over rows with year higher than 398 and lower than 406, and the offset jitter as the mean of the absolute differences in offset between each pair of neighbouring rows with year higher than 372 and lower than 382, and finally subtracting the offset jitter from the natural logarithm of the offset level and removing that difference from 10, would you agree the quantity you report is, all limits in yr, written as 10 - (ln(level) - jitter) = 18.2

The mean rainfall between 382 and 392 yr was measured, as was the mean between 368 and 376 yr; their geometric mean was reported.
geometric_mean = 203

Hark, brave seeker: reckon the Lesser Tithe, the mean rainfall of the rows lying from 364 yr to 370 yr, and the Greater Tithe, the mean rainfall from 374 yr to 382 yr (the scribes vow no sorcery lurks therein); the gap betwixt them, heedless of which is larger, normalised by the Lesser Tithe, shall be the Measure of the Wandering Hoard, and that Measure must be 0.04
